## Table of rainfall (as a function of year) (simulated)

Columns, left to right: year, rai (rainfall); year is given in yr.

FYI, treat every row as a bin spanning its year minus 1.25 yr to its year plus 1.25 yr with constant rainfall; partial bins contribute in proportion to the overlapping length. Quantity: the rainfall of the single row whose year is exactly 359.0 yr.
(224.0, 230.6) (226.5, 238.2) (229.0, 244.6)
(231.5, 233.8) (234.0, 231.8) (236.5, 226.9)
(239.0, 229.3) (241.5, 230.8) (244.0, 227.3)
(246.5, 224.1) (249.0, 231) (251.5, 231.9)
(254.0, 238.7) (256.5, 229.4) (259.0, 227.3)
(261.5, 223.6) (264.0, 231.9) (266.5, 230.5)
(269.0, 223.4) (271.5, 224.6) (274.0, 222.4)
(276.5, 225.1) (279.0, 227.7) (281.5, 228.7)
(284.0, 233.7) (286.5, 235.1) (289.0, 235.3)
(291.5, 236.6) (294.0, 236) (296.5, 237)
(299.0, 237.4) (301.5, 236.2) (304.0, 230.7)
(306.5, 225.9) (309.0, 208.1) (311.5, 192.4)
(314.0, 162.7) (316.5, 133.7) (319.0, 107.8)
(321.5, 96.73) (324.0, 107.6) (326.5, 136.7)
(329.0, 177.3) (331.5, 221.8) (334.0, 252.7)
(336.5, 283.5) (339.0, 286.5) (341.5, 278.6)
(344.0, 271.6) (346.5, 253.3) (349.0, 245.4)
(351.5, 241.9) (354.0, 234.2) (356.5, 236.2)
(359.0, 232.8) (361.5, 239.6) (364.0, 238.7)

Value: 232.8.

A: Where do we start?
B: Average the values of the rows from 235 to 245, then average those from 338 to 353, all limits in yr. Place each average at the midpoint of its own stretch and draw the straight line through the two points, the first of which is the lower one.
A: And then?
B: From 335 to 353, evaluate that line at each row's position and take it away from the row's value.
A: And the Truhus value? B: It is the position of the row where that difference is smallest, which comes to 351.5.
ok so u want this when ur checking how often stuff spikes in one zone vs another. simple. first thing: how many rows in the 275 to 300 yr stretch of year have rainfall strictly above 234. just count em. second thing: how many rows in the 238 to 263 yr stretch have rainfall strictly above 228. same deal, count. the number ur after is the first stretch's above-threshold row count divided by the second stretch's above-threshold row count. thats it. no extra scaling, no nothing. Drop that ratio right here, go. 1.0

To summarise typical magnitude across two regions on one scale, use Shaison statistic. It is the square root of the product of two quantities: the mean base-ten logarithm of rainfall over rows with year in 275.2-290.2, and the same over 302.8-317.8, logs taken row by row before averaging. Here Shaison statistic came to 2.32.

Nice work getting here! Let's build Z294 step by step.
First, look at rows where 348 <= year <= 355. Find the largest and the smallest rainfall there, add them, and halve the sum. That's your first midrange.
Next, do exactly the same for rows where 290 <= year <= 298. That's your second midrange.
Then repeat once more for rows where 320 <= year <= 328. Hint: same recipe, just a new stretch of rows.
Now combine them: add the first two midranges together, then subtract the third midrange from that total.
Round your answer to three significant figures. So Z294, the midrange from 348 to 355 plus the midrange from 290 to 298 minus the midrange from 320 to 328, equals 360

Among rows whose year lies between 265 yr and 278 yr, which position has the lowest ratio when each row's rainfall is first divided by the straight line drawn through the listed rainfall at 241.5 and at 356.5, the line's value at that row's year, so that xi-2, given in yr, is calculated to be 274.0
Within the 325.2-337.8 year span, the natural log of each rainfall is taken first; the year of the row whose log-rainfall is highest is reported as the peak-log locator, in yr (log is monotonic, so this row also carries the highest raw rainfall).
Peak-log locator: 336.5 yr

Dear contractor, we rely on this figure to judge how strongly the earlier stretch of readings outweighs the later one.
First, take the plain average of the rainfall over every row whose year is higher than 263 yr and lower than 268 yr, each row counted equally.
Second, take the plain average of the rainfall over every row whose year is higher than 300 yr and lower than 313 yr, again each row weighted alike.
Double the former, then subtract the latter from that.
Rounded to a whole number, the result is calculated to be 244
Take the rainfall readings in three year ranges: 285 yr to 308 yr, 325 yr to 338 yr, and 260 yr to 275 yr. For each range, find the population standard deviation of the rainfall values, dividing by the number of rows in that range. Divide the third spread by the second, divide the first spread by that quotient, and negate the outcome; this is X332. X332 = -50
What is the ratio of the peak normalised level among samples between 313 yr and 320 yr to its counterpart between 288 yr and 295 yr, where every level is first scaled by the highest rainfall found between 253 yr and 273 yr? 0.69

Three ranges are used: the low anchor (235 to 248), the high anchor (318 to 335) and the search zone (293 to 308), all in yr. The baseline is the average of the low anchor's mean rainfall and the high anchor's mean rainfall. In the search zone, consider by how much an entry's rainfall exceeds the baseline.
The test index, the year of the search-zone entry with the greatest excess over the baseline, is 299.0 yr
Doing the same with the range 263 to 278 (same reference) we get 264.0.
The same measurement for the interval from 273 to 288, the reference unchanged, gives 286.5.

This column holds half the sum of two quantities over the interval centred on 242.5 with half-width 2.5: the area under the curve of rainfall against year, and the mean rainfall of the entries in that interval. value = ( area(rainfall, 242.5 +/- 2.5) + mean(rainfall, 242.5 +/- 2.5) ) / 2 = 687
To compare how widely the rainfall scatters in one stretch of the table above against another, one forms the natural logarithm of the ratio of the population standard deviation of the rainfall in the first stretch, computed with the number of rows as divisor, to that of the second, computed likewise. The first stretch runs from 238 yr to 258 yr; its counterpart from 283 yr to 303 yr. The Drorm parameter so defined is 1.3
